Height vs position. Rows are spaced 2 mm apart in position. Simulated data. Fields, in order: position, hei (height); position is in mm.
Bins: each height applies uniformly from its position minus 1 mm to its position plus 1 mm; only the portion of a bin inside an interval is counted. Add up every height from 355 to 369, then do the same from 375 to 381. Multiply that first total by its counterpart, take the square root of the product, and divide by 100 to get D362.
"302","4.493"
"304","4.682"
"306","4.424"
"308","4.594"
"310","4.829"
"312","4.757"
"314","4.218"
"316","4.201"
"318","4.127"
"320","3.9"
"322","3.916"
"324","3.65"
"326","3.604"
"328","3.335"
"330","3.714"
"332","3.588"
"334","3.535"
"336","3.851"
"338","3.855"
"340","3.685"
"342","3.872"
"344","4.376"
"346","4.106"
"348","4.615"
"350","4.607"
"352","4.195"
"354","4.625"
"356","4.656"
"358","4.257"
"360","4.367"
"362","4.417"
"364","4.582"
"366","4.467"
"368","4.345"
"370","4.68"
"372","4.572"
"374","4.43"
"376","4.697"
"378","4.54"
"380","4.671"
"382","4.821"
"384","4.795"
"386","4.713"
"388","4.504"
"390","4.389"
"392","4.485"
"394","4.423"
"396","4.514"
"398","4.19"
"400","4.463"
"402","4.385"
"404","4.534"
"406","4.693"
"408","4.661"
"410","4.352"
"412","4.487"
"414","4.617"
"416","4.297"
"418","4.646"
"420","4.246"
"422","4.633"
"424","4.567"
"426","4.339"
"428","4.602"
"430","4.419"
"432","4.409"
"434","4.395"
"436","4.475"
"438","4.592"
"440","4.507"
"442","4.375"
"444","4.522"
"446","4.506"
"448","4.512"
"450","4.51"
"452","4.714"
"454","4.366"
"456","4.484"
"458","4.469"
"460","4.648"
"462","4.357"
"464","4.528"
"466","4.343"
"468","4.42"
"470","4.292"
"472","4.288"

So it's 0.21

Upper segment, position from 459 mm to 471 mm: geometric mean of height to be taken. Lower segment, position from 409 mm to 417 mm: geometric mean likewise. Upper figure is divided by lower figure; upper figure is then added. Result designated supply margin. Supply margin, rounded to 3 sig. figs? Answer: 5.43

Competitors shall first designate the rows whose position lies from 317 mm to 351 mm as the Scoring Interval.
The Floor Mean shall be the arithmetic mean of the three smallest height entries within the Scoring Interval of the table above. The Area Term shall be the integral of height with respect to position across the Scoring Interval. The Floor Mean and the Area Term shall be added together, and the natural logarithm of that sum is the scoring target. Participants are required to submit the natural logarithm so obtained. 4.91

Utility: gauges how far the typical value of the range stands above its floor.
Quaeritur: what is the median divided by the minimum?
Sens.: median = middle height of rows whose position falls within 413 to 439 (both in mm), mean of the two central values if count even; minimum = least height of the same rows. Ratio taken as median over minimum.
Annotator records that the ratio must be 1.05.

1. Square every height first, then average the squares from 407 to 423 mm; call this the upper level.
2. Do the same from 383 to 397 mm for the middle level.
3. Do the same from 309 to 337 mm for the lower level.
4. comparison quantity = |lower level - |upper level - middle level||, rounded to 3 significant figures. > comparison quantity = 15.3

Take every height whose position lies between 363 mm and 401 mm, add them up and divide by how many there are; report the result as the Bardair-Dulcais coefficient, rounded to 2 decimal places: 4.54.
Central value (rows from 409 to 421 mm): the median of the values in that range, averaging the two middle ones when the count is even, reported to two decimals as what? 4.42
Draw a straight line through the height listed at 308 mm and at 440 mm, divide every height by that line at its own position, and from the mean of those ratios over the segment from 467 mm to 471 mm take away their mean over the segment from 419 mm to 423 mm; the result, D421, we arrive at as -0.012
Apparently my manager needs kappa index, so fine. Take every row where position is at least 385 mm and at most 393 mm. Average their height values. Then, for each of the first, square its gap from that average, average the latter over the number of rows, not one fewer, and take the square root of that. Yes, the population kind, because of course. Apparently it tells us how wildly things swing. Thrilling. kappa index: 0.118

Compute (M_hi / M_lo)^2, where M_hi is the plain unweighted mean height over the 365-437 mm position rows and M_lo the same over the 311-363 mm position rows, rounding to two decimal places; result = 1.22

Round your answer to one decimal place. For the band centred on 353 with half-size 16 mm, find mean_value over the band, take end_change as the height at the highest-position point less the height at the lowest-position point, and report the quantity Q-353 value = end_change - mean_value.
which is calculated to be -3.8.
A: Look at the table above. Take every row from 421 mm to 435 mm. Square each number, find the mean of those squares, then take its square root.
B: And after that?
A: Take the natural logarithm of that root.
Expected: 1.50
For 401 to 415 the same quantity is 1.51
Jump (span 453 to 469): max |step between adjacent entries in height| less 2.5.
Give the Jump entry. -2.21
